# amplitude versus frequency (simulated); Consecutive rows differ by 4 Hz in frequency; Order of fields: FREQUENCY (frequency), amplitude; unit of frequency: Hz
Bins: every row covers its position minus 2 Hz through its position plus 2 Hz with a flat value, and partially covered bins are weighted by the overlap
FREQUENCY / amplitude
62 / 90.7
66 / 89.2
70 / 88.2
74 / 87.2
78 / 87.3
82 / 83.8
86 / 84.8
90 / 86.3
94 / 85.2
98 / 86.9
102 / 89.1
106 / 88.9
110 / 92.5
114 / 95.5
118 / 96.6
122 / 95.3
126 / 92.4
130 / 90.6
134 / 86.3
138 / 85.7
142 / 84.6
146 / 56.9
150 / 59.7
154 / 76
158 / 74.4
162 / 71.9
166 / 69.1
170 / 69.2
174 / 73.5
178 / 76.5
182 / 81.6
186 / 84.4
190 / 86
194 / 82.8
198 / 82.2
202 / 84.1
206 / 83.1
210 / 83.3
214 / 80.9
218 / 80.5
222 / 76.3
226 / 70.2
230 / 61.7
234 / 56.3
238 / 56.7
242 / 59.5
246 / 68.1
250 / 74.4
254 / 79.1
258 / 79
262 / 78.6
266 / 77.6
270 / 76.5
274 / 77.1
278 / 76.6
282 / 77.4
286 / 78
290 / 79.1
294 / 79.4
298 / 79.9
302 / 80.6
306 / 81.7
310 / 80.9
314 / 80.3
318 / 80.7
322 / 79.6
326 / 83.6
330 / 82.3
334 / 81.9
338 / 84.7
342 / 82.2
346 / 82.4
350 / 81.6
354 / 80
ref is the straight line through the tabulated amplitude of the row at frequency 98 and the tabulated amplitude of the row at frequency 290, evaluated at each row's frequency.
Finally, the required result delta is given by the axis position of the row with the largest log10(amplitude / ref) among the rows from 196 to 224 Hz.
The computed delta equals 202 Hz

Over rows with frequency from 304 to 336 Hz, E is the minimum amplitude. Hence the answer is 79.6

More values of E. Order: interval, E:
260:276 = 76.5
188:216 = 80.9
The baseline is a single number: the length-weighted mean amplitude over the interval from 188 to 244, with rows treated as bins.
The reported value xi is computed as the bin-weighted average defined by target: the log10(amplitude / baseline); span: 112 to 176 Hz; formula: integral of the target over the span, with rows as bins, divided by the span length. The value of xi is 0.024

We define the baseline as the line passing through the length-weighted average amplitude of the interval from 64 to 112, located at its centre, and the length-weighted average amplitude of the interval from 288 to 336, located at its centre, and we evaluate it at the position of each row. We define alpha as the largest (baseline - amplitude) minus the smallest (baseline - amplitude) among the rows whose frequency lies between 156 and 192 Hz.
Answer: 18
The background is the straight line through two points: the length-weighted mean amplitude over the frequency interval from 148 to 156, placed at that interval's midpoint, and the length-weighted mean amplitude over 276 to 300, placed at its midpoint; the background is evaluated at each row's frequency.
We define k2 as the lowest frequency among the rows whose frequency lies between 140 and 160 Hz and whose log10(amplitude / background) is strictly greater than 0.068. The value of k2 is 142 Hz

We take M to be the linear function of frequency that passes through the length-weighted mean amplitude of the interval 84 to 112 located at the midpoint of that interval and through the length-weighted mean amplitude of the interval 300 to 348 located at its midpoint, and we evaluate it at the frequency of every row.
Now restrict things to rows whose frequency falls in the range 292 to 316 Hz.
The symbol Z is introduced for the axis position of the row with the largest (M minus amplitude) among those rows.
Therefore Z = 294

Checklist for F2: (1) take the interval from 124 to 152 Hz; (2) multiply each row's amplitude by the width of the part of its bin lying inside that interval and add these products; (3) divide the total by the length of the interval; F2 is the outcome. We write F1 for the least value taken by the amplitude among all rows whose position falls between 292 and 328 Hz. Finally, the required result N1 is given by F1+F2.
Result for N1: 159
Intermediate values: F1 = 79.4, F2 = 79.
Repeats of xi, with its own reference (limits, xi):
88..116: 0.078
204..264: -0.016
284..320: 0.031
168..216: 0.033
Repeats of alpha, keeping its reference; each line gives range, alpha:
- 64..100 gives 5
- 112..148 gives 39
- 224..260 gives 23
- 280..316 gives 5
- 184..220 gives 5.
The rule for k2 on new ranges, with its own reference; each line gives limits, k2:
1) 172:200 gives 186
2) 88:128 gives 90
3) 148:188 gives 186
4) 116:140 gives 118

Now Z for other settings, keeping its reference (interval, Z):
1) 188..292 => 234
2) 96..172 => 146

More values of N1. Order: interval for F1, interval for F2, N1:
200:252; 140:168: 127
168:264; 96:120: 148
